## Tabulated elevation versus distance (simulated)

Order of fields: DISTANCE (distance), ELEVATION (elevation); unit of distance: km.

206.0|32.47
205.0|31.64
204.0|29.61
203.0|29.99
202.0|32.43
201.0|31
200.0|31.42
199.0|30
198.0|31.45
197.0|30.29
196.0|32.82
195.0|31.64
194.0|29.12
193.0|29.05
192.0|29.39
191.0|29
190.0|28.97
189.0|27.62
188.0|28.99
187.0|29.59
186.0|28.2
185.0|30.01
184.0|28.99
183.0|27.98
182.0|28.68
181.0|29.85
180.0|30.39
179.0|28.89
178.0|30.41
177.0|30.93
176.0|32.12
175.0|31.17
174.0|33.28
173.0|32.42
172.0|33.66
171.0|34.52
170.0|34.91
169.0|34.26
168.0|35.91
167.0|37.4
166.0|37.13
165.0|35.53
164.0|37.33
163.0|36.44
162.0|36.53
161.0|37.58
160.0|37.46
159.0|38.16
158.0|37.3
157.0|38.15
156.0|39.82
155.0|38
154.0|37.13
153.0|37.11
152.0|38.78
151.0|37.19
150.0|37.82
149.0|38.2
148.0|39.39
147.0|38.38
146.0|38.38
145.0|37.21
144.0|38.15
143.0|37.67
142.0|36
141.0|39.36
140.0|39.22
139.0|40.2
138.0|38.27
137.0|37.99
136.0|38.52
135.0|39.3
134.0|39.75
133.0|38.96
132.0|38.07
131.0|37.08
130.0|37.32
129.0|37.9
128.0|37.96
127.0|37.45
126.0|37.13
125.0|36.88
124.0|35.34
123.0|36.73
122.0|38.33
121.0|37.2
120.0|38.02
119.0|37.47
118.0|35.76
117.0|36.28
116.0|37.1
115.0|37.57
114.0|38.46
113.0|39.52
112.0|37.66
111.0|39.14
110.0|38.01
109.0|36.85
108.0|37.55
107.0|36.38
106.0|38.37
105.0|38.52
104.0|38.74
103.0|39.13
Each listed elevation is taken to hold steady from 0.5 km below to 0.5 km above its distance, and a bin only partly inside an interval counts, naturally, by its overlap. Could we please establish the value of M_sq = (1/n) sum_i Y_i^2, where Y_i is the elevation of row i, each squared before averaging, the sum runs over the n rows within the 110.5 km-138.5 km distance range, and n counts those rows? 1427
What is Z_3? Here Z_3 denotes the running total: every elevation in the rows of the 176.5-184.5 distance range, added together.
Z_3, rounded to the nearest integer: 236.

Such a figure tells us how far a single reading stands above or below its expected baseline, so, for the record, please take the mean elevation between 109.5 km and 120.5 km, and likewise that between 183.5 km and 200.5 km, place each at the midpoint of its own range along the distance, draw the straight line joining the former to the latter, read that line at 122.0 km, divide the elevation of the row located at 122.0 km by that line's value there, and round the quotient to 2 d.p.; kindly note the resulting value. 1.04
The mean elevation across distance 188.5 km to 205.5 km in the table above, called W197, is 30.3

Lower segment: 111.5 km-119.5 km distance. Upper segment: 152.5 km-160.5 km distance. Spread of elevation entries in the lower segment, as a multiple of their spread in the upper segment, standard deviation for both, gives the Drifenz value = 1.32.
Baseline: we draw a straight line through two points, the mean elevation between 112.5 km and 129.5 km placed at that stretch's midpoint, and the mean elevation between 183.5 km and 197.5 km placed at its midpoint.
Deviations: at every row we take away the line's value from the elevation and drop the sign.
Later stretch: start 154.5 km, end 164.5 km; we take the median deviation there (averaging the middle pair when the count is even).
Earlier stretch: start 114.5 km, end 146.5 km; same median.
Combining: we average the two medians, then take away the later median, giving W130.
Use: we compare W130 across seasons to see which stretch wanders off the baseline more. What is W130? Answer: -1.5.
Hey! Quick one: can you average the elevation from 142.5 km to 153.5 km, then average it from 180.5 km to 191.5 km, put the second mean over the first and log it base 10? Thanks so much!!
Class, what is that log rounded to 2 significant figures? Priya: -0.12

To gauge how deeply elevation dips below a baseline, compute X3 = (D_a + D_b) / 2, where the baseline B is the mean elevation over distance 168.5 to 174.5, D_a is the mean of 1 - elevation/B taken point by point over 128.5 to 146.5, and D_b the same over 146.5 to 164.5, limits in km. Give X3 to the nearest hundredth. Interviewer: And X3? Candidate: -0.12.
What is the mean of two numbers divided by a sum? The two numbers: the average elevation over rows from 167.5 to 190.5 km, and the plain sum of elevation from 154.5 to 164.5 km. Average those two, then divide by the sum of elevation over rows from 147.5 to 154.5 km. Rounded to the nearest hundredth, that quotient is 0.77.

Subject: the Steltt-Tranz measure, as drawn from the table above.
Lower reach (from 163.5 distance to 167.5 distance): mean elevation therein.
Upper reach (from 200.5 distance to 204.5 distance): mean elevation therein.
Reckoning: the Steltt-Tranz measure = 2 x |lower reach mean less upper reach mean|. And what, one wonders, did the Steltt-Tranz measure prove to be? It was 12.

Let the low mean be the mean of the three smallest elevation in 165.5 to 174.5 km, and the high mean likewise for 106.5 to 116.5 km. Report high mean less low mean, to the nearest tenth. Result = 3.7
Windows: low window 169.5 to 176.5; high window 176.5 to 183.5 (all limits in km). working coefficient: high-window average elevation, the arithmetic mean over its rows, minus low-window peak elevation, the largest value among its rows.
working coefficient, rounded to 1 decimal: -5.3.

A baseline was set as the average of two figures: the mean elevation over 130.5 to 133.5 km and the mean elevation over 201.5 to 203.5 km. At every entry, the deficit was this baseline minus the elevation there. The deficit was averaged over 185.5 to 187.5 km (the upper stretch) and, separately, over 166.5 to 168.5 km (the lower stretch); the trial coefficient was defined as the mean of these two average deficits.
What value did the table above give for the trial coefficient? 1.8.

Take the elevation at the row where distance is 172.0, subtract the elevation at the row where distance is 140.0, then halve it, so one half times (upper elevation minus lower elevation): -2.8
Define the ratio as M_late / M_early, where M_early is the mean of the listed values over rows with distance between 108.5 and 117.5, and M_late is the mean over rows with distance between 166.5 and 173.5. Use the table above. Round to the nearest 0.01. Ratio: 0.92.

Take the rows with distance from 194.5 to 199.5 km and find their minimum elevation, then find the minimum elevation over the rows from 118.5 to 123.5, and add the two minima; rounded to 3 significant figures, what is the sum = 66.7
